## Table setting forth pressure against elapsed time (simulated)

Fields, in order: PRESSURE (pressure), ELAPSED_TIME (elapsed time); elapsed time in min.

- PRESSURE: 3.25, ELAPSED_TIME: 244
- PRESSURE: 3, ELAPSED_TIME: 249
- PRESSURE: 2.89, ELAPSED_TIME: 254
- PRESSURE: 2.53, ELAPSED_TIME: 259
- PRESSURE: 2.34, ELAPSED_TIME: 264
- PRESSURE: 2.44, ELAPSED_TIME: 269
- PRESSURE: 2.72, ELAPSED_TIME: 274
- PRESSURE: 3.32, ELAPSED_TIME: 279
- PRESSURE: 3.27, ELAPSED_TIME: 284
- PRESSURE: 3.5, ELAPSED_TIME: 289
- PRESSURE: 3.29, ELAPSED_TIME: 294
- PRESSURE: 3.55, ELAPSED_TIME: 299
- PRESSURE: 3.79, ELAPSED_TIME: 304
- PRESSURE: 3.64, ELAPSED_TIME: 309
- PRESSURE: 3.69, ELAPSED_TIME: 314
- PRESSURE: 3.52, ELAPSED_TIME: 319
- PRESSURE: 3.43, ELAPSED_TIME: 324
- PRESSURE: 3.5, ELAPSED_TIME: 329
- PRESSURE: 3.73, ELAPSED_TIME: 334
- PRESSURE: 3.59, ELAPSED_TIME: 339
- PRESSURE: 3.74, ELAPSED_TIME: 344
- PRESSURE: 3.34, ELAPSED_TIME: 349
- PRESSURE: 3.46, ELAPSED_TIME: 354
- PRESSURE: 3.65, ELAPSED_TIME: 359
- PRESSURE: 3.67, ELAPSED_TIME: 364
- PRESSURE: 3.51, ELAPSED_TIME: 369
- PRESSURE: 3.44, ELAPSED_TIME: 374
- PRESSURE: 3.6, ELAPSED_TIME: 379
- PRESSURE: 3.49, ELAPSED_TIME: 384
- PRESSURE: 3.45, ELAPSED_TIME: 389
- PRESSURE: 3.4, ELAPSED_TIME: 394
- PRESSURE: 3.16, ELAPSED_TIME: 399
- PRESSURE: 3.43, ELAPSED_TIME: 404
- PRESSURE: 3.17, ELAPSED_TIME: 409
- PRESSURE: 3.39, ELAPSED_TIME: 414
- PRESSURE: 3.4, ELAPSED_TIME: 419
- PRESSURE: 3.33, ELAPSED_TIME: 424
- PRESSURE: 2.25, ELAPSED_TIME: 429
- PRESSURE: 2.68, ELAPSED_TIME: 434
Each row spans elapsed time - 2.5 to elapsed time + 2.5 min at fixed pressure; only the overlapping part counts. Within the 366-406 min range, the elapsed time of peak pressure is 379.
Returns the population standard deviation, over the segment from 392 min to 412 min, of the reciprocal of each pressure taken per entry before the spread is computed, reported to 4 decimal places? 0.0116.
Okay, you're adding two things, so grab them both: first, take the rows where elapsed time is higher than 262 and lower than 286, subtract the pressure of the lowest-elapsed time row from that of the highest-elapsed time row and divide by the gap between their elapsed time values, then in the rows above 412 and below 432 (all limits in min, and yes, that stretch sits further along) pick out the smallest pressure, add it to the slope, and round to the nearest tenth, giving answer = 2.3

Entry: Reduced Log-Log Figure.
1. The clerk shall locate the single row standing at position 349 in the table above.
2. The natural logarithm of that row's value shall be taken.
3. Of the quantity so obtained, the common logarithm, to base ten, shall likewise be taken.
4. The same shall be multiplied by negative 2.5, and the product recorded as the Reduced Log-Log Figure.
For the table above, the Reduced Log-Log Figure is -0.20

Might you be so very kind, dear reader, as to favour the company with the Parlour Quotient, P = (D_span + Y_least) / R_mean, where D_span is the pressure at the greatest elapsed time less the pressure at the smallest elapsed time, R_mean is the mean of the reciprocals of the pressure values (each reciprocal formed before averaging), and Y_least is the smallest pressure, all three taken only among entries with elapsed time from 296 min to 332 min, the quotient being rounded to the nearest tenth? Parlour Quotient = 12.1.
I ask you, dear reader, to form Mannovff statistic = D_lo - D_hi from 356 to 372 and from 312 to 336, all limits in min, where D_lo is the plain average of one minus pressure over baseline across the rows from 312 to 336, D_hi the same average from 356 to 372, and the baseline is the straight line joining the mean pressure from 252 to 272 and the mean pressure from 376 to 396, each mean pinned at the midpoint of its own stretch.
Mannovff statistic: -0.10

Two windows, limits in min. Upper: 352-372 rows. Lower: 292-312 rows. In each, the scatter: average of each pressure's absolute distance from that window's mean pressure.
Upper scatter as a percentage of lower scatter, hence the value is 59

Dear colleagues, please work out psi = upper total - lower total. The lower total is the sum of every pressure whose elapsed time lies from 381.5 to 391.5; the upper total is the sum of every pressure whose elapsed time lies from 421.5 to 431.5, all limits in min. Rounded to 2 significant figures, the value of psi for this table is -1.4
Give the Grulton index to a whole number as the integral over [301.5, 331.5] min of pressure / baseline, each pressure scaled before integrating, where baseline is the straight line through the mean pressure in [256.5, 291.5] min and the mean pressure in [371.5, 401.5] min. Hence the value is 35 min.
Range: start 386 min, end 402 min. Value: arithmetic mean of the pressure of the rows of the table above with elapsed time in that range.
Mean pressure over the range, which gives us 3.3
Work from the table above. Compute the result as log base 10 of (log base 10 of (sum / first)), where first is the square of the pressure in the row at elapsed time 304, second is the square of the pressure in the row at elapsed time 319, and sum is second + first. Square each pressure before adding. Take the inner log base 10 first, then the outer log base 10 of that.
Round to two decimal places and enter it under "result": -0.57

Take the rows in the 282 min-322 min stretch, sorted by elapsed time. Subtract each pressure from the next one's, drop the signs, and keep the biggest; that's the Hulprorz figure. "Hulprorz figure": 0.26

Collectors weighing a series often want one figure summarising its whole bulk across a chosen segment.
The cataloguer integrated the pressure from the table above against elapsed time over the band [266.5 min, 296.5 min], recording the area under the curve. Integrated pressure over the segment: 93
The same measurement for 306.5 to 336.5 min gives 108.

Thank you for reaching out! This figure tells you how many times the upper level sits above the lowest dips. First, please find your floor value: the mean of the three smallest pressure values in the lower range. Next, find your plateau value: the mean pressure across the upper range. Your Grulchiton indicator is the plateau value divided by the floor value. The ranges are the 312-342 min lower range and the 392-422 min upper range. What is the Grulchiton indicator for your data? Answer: 1.0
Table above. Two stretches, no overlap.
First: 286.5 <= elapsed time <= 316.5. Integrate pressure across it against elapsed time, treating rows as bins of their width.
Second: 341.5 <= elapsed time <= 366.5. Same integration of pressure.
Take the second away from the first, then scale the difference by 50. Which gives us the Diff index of 900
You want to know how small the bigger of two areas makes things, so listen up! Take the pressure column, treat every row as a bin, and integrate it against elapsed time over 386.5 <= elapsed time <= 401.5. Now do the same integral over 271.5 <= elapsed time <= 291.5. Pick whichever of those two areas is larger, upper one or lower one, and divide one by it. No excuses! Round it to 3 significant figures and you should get 0.0156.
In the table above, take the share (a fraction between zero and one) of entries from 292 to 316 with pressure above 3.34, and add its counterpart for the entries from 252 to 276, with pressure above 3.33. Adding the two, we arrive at 0.80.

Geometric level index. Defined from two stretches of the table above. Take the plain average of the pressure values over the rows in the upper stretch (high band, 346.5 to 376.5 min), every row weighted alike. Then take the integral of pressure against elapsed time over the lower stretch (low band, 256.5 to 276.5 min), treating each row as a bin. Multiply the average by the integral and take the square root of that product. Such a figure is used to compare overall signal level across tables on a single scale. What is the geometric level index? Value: 13.3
